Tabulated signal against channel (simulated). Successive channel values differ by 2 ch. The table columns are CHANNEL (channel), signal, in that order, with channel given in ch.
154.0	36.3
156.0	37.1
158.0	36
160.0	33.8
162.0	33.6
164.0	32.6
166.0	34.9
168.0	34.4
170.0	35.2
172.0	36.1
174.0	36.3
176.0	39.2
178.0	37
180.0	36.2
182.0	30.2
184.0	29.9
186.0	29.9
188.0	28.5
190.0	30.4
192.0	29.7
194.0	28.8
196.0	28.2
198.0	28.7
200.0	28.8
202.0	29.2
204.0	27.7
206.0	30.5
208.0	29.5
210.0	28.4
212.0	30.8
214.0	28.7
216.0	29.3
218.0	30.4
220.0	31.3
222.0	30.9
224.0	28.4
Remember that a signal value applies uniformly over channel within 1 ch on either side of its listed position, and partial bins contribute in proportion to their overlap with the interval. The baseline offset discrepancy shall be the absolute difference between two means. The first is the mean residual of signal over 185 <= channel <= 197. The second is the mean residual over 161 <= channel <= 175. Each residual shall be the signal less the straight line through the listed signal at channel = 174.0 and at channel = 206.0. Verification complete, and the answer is 1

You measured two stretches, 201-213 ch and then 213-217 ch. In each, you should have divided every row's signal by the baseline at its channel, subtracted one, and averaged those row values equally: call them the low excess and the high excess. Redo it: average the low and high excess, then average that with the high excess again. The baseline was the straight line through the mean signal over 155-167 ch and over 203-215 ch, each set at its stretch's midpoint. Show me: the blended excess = 0.010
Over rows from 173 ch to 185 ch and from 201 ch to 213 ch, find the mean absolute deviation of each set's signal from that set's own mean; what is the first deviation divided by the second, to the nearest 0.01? 3.45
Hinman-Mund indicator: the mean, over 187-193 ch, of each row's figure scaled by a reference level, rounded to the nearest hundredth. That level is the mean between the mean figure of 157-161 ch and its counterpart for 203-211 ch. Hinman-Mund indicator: 0.92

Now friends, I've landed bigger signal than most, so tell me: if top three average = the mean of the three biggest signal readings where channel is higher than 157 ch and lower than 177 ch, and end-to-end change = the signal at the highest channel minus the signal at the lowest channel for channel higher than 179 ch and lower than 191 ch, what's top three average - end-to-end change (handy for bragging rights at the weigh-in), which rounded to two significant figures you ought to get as 43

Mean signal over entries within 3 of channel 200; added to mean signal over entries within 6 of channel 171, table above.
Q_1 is 65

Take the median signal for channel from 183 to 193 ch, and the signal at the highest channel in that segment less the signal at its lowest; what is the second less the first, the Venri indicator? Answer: -30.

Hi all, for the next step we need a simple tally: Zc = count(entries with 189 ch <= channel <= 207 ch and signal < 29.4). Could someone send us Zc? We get 6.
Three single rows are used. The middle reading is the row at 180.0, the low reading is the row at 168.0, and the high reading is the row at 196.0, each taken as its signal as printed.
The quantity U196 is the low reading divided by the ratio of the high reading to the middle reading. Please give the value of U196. 44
